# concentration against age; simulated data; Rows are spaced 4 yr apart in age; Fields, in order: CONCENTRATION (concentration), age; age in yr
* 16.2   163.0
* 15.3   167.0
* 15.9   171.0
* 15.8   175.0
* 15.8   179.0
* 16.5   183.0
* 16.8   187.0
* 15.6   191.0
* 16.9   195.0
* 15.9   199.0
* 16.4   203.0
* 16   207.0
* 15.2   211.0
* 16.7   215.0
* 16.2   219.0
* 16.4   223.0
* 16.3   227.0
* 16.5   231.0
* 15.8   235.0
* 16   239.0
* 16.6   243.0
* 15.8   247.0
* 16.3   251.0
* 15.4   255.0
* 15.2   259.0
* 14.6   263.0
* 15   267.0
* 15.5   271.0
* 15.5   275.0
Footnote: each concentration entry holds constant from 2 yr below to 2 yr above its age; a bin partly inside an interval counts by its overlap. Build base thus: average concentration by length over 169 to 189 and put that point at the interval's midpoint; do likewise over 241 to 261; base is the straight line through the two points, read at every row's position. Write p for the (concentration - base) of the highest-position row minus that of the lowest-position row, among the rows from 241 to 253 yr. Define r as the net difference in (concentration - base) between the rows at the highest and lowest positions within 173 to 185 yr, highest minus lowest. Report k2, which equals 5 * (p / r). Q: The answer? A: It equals -2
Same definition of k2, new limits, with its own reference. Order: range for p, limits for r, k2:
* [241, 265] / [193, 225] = 25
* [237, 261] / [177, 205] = -5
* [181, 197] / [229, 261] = -2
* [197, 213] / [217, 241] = 28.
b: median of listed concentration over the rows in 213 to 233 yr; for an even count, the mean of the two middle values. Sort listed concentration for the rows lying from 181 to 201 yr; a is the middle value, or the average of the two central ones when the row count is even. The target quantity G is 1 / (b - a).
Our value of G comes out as -10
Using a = 16.50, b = 16.4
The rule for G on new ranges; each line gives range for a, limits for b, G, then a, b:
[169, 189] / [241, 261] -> -10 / 15.90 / 15.8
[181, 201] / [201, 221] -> -3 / 16.50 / 16.2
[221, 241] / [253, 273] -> -1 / 16.30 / 15.2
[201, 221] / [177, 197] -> 3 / 16.20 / 16.5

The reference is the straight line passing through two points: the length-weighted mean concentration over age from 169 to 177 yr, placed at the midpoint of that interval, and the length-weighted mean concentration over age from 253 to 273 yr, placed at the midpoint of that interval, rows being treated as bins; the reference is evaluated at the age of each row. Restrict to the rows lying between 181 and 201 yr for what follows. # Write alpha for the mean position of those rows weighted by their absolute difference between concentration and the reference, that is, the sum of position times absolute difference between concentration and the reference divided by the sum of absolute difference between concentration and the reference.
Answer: 190.1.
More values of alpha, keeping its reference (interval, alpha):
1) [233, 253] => 244.1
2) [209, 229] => 219.8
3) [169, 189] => 184.9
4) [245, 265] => 253.3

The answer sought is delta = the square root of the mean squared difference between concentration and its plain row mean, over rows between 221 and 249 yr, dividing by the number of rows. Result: 0.31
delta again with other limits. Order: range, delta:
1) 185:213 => 0.58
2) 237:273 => 0.60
